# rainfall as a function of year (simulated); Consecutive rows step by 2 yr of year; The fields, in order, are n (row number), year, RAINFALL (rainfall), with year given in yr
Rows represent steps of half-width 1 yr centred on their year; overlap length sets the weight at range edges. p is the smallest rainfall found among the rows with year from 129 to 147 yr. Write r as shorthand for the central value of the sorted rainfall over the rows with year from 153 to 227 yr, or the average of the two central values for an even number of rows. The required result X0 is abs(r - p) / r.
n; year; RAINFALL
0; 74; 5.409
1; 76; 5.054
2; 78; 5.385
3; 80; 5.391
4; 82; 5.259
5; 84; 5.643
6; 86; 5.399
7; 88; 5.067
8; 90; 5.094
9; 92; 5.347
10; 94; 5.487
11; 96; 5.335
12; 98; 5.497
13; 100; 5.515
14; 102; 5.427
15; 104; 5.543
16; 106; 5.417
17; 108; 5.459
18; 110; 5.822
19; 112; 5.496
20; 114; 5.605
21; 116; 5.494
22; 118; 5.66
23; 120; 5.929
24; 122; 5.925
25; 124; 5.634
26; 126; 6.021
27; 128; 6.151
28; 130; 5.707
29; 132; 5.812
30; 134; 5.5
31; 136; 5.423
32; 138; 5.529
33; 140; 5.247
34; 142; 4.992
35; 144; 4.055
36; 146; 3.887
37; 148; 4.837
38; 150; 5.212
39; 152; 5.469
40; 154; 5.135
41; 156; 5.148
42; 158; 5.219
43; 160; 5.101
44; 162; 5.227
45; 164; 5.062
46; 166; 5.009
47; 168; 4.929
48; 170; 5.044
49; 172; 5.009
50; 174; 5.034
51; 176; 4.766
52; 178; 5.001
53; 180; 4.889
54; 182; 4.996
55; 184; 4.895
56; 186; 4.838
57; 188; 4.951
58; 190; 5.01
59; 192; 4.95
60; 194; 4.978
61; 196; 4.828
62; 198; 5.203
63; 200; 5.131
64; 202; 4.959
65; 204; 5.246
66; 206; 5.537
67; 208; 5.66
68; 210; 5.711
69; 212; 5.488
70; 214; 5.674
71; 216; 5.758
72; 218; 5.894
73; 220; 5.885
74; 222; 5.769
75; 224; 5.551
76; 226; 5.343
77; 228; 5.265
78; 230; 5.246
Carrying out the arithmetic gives 0.24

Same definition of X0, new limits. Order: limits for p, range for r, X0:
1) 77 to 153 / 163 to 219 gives 0.22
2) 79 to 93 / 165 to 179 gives 0.01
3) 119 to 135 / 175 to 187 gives 0.12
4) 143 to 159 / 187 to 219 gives 0.26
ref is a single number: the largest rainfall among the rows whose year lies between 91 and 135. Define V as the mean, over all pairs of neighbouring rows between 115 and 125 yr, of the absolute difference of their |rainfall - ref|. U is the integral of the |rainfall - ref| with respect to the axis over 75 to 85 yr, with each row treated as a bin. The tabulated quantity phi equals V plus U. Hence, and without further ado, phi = 8.2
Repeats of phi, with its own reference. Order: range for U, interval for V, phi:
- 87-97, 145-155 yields 9.3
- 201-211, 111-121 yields 7.4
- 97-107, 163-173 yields 6.8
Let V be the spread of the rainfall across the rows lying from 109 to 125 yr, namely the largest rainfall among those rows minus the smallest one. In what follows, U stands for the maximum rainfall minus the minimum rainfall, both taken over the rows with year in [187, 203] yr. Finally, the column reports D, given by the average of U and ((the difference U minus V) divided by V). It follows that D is 0.1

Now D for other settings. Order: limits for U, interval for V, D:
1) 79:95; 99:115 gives 0.5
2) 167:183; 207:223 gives 0.0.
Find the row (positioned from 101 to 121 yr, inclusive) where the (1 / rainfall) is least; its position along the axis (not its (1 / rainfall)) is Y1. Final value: 120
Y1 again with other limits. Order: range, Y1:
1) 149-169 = 152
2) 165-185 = 170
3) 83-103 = 84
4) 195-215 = 210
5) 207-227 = 218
